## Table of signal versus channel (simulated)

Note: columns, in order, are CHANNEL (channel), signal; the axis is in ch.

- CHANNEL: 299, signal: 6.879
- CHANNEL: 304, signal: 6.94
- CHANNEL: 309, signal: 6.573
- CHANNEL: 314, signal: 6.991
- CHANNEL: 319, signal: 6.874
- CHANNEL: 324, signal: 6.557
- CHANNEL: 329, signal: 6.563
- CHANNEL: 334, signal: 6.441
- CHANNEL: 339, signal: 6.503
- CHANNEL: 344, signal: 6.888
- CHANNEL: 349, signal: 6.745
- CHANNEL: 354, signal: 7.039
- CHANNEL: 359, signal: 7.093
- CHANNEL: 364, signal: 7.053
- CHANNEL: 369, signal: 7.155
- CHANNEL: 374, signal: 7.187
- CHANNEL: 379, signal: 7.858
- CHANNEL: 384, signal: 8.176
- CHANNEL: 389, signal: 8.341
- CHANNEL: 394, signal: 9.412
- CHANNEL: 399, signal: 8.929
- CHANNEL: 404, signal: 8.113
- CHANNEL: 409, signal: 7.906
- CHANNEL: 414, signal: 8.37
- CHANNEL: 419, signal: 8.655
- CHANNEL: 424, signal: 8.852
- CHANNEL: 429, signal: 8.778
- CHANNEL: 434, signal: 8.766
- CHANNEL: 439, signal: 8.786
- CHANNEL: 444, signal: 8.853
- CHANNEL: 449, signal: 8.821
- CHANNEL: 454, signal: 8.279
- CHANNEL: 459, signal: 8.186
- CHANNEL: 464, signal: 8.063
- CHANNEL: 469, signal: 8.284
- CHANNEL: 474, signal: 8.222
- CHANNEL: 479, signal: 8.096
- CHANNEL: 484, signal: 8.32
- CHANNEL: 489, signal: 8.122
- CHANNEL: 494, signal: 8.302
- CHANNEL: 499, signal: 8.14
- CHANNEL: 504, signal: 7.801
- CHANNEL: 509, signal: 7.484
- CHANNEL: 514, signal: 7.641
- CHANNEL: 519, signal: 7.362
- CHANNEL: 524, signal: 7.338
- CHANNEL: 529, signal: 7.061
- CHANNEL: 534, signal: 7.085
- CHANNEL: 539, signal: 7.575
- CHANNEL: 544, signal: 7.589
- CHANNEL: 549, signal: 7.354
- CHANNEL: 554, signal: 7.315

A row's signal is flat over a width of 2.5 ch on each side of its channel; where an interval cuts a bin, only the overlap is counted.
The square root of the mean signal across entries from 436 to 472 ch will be 2.91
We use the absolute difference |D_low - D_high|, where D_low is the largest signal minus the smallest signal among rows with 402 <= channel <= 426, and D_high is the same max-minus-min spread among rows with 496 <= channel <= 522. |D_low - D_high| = 0.17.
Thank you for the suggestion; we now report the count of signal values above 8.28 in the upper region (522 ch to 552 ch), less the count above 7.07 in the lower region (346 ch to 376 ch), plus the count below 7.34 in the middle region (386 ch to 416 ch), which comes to -3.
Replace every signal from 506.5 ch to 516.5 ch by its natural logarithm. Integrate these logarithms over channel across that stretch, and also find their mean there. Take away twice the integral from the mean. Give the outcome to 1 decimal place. -38.4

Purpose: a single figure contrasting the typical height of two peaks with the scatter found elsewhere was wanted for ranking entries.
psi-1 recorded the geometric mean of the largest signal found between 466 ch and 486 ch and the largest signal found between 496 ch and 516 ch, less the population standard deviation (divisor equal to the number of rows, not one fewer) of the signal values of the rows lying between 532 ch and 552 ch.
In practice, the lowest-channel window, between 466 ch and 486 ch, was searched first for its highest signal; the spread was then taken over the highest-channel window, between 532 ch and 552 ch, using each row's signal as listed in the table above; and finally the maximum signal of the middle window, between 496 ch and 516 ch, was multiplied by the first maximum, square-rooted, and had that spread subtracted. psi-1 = 8.0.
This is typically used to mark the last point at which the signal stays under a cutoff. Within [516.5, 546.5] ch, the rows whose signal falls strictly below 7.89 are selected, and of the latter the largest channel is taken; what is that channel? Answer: 544 ch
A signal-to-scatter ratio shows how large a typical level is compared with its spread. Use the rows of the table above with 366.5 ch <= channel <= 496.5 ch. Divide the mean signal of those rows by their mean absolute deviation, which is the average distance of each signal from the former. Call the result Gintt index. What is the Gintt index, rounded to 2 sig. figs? 22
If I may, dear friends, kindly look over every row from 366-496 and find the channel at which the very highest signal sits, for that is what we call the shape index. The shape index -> 394 ch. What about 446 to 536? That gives 449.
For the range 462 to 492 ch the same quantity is 484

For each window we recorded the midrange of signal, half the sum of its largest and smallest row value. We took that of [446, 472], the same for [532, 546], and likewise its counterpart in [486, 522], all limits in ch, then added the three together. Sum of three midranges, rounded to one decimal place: 23.6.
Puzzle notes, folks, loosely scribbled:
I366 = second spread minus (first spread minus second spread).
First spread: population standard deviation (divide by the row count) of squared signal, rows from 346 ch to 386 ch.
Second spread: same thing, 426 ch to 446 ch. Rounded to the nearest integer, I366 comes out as -6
